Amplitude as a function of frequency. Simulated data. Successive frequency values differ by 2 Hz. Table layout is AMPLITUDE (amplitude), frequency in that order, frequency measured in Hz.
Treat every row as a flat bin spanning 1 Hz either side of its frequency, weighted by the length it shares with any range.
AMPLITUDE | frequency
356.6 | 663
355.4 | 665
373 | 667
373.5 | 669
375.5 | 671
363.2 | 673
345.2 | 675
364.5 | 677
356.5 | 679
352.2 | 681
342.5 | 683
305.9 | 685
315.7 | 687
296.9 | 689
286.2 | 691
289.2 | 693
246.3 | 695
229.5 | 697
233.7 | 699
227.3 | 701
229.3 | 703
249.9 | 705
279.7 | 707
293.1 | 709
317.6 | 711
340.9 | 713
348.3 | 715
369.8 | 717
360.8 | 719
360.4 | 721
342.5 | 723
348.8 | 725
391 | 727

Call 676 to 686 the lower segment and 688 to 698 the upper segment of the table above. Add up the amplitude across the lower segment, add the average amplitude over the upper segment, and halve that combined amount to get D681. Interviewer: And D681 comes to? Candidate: 996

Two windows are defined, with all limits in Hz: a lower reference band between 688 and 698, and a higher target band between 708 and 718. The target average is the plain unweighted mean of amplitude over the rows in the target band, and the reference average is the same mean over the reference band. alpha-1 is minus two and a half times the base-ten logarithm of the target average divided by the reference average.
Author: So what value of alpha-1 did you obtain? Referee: -0.2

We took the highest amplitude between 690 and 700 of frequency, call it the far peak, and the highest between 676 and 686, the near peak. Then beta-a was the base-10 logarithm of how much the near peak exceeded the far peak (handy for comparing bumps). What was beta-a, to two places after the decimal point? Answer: 1.88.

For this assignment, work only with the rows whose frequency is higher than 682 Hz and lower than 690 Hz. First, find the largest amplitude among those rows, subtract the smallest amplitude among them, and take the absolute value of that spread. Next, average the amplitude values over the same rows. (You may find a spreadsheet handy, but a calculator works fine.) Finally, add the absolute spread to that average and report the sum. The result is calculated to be 361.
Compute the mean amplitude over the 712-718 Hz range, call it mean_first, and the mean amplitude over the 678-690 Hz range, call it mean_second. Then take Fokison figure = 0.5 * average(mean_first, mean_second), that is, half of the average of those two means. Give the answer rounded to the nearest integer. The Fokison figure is 170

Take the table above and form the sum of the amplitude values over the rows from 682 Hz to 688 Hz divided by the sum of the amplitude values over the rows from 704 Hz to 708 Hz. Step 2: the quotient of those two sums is 1.8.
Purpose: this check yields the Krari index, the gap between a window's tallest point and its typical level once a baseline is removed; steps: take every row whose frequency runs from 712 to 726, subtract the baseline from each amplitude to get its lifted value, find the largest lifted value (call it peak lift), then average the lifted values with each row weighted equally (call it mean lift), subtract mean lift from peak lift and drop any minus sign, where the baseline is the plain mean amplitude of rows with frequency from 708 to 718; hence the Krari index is 17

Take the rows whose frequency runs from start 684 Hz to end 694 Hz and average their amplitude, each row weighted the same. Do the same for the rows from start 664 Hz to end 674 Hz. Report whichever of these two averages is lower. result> 299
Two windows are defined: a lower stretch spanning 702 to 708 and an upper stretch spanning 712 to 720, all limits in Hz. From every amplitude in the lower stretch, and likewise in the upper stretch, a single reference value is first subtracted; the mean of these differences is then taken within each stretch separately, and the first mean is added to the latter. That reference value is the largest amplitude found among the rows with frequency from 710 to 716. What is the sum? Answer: -89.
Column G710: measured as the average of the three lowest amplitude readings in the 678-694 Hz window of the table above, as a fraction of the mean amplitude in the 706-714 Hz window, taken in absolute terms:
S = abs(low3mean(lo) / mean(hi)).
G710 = 0.9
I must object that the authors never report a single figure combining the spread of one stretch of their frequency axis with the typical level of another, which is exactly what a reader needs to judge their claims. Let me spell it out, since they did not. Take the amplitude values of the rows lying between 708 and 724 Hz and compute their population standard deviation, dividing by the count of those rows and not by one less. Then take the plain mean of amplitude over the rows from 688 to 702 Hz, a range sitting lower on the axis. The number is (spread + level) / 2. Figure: 141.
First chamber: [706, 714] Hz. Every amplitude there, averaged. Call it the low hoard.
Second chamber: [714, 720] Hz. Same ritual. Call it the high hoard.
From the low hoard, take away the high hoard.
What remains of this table -52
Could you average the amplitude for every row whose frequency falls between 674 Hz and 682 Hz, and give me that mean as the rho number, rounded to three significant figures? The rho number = 355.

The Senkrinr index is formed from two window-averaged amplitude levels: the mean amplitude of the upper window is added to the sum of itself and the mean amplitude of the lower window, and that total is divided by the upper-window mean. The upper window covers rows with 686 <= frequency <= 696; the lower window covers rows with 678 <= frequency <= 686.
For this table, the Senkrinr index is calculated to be 3.18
